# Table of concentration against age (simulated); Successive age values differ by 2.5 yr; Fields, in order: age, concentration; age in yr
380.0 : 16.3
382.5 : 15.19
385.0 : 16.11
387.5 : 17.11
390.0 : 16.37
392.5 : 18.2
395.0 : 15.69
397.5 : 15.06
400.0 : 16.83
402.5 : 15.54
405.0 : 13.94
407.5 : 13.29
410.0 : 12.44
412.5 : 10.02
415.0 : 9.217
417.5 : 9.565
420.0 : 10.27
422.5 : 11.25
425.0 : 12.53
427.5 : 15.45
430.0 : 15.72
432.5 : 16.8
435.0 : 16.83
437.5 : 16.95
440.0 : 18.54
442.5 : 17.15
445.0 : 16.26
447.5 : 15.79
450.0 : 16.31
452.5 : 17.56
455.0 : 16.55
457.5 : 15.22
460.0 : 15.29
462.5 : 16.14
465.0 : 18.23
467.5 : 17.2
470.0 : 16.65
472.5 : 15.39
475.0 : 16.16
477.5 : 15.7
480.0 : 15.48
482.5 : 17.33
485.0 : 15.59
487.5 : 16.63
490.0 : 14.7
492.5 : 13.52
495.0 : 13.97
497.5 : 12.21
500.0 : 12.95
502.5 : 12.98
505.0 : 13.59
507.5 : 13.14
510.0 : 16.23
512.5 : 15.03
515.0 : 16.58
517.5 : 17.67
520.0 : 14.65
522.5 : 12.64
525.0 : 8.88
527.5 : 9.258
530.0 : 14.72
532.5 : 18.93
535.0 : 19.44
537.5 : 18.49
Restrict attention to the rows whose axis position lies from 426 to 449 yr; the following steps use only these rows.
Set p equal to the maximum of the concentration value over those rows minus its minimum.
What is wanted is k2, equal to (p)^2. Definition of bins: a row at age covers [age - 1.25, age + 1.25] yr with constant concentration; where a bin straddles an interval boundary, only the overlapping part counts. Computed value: 10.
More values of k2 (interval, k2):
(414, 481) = 87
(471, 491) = 7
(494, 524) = 30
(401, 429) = 40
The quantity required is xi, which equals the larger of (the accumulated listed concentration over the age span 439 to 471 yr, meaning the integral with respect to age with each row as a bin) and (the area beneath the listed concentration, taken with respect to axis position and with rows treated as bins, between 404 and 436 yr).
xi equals 533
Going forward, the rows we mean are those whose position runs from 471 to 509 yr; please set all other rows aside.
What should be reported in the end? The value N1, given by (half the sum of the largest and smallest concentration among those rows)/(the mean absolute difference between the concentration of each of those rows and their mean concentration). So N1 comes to 11.1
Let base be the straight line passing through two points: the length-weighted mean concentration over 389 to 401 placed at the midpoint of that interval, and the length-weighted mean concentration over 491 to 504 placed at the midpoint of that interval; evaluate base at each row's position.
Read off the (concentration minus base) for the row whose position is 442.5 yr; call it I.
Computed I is 2.2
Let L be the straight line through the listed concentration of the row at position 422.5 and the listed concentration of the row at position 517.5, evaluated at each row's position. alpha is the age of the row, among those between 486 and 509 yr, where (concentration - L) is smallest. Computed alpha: 497.5 yr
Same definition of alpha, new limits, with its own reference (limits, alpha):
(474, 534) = 525.0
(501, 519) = 507.5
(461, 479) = 477.5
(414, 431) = 415.0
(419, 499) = 497.5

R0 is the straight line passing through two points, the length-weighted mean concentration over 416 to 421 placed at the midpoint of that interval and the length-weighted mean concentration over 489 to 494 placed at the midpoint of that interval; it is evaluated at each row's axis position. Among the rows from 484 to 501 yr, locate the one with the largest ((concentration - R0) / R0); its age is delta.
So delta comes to 487.5 yr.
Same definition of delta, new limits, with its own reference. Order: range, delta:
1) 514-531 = 517.5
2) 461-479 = 465.0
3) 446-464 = 452.5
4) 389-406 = 392.5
